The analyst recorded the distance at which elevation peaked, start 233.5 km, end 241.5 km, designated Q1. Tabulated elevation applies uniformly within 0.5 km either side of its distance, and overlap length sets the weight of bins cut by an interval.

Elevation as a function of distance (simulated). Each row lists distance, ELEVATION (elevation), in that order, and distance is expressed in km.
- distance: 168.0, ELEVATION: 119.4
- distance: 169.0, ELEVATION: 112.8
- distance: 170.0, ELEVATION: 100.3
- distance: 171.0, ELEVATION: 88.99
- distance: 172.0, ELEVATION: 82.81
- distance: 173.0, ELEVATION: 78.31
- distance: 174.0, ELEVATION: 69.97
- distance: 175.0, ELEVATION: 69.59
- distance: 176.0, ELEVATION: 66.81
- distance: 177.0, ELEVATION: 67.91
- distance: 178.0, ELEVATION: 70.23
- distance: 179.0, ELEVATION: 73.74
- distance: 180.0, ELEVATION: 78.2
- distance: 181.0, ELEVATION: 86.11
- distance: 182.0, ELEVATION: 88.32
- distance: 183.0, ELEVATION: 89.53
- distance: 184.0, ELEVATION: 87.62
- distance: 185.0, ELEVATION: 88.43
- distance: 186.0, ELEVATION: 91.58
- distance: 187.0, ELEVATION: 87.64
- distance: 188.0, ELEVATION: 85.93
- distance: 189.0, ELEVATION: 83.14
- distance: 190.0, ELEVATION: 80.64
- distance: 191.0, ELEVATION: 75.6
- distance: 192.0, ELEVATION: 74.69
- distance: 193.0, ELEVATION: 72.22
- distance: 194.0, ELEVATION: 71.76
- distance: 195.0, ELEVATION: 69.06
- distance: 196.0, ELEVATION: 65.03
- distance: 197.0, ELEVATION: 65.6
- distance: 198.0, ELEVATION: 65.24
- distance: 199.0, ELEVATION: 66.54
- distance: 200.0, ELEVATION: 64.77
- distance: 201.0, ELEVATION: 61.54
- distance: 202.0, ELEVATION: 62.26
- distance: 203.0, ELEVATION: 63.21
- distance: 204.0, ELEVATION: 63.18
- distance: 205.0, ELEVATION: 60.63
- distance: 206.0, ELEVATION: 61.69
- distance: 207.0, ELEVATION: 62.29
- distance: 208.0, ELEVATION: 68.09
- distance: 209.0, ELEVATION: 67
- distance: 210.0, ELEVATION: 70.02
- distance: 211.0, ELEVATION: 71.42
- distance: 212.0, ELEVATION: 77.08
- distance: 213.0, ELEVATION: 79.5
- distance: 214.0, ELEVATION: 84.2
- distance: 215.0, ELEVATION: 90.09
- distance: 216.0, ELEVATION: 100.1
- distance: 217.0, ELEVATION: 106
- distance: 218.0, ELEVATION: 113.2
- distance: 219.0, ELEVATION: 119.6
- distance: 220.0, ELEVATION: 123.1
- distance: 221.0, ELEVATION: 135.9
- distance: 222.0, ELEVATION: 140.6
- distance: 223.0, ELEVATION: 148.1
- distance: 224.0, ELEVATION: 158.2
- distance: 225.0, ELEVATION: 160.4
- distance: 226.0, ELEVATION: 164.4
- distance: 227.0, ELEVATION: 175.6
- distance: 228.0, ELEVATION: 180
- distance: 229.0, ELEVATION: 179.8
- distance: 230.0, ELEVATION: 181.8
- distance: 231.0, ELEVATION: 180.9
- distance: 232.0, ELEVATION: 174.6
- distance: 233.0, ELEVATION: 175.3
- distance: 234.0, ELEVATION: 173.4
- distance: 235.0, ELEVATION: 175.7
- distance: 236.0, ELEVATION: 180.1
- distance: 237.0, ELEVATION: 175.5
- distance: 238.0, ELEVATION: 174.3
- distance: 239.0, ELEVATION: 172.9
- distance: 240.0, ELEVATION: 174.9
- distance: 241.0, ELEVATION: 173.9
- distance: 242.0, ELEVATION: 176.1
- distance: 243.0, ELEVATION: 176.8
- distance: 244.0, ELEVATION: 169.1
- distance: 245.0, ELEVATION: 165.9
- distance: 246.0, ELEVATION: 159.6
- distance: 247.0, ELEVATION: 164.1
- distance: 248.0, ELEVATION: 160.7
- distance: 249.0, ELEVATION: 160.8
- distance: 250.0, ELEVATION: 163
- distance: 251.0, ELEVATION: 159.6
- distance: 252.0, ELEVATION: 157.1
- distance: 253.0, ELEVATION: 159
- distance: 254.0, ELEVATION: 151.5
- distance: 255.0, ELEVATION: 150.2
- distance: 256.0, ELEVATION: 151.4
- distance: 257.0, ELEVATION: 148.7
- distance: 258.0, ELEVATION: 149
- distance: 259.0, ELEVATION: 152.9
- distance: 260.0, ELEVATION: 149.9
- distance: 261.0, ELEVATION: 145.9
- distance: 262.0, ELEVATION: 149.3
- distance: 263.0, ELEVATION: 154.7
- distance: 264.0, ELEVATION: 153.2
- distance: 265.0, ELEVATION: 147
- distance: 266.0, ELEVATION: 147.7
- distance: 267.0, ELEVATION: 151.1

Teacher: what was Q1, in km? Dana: 236.0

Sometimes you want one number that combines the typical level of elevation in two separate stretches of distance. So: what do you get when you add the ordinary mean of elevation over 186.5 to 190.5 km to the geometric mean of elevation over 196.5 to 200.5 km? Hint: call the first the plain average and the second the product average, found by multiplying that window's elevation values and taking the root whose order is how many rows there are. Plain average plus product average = 150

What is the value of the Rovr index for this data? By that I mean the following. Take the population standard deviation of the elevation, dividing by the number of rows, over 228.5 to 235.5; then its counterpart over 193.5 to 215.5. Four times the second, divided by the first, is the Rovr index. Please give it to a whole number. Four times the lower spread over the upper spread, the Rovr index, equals 10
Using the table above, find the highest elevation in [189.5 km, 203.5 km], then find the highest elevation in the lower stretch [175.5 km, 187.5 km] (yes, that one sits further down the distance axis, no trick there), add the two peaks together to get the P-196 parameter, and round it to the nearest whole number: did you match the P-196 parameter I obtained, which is 172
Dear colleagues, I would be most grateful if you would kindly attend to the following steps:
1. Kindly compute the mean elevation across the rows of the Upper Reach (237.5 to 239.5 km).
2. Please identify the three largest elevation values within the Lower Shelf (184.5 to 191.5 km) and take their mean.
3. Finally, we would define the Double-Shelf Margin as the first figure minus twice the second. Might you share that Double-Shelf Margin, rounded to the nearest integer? -5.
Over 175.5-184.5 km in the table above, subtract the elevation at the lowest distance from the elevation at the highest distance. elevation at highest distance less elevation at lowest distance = 21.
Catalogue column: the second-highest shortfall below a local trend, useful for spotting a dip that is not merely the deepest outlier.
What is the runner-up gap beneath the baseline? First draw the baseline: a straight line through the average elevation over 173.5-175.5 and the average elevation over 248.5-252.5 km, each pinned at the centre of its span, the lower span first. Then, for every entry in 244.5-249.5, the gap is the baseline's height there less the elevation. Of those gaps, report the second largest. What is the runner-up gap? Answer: -4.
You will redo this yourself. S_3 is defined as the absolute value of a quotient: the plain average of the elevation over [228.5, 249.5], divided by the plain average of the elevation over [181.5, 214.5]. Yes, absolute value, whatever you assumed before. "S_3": 2.3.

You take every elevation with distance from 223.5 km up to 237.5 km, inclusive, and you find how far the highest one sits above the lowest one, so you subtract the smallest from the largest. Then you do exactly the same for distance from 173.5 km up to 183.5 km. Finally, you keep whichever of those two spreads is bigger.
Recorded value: 24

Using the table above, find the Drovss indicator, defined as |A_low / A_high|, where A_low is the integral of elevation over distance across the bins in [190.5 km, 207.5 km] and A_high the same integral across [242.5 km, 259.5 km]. 0.42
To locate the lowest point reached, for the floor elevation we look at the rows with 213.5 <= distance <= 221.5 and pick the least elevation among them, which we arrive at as 84.2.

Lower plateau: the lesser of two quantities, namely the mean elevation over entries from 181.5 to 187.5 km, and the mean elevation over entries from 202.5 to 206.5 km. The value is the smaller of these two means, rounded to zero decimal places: 62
